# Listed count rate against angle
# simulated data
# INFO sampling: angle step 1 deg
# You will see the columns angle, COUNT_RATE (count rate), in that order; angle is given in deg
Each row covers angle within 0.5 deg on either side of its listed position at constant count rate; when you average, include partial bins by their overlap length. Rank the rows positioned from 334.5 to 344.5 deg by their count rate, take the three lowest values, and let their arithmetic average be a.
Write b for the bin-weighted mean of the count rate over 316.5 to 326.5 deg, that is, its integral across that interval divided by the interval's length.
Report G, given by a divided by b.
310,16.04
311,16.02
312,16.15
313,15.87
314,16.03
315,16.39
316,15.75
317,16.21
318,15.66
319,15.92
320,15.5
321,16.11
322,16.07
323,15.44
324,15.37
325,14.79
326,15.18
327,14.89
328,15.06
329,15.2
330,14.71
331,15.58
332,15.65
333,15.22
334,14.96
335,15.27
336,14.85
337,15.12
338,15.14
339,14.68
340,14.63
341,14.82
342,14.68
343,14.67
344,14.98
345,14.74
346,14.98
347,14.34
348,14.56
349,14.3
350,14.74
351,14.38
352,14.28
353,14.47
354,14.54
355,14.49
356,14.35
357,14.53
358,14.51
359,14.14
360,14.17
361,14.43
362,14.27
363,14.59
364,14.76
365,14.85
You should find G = 0.94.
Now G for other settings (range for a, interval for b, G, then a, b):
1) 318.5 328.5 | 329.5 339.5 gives 0.99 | 14.9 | 15.1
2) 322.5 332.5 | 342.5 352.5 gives 1.01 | 14.8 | 14.6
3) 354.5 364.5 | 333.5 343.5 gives 0.95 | 14.2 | 14.9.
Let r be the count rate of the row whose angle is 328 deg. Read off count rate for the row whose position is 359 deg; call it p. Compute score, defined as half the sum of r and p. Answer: 14.6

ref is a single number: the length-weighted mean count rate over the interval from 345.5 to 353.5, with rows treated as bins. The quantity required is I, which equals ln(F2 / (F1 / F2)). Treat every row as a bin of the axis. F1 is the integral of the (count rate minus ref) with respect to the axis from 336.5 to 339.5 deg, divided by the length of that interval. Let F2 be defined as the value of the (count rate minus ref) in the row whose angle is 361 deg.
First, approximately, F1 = 0.47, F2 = -0.1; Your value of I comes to -4.4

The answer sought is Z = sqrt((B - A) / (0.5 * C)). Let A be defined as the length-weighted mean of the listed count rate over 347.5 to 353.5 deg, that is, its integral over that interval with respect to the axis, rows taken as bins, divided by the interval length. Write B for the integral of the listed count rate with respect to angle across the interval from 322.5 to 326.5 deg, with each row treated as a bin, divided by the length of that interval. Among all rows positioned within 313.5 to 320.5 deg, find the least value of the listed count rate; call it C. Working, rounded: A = 14.5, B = 15.2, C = 15.5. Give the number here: 0.3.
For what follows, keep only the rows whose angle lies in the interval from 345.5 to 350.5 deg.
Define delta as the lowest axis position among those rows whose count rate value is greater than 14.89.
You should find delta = 346 deg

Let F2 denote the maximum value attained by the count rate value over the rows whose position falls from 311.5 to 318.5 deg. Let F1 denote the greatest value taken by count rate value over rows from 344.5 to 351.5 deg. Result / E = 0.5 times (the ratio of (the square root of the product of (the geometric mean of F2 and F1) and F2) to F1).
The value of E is 0.53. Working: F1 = 14.98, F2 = 16.39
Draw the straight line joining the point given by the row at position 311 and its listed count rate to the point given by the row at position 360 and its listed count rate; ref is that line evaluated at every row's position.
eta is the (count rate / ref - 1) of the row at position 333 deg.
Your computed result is 0.002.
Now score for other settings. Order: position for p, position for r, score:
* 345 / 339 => 14.7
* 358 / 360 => 14.3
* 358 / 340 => 14.6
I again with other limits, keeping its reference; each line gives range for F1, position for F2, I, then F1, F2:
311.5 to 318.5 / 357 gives -7.9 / 1.50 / 0.0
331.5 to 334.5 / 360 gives -1.9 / 0.77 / -0.3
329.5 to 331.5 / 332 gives 0.7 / 0.64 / 1.1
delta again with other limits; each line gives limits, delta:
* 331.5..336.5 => 332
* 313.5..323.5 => 314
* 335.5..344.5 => 337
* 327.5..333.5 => 328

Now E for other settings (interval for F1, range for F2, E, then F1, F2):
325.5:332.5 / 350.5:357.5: 0.47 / 15.65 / 14.54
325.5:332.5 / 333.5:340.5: 0.49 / 15.65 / 15.27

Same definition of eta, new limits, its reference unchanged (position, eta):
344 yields 0.014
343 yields -0.010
